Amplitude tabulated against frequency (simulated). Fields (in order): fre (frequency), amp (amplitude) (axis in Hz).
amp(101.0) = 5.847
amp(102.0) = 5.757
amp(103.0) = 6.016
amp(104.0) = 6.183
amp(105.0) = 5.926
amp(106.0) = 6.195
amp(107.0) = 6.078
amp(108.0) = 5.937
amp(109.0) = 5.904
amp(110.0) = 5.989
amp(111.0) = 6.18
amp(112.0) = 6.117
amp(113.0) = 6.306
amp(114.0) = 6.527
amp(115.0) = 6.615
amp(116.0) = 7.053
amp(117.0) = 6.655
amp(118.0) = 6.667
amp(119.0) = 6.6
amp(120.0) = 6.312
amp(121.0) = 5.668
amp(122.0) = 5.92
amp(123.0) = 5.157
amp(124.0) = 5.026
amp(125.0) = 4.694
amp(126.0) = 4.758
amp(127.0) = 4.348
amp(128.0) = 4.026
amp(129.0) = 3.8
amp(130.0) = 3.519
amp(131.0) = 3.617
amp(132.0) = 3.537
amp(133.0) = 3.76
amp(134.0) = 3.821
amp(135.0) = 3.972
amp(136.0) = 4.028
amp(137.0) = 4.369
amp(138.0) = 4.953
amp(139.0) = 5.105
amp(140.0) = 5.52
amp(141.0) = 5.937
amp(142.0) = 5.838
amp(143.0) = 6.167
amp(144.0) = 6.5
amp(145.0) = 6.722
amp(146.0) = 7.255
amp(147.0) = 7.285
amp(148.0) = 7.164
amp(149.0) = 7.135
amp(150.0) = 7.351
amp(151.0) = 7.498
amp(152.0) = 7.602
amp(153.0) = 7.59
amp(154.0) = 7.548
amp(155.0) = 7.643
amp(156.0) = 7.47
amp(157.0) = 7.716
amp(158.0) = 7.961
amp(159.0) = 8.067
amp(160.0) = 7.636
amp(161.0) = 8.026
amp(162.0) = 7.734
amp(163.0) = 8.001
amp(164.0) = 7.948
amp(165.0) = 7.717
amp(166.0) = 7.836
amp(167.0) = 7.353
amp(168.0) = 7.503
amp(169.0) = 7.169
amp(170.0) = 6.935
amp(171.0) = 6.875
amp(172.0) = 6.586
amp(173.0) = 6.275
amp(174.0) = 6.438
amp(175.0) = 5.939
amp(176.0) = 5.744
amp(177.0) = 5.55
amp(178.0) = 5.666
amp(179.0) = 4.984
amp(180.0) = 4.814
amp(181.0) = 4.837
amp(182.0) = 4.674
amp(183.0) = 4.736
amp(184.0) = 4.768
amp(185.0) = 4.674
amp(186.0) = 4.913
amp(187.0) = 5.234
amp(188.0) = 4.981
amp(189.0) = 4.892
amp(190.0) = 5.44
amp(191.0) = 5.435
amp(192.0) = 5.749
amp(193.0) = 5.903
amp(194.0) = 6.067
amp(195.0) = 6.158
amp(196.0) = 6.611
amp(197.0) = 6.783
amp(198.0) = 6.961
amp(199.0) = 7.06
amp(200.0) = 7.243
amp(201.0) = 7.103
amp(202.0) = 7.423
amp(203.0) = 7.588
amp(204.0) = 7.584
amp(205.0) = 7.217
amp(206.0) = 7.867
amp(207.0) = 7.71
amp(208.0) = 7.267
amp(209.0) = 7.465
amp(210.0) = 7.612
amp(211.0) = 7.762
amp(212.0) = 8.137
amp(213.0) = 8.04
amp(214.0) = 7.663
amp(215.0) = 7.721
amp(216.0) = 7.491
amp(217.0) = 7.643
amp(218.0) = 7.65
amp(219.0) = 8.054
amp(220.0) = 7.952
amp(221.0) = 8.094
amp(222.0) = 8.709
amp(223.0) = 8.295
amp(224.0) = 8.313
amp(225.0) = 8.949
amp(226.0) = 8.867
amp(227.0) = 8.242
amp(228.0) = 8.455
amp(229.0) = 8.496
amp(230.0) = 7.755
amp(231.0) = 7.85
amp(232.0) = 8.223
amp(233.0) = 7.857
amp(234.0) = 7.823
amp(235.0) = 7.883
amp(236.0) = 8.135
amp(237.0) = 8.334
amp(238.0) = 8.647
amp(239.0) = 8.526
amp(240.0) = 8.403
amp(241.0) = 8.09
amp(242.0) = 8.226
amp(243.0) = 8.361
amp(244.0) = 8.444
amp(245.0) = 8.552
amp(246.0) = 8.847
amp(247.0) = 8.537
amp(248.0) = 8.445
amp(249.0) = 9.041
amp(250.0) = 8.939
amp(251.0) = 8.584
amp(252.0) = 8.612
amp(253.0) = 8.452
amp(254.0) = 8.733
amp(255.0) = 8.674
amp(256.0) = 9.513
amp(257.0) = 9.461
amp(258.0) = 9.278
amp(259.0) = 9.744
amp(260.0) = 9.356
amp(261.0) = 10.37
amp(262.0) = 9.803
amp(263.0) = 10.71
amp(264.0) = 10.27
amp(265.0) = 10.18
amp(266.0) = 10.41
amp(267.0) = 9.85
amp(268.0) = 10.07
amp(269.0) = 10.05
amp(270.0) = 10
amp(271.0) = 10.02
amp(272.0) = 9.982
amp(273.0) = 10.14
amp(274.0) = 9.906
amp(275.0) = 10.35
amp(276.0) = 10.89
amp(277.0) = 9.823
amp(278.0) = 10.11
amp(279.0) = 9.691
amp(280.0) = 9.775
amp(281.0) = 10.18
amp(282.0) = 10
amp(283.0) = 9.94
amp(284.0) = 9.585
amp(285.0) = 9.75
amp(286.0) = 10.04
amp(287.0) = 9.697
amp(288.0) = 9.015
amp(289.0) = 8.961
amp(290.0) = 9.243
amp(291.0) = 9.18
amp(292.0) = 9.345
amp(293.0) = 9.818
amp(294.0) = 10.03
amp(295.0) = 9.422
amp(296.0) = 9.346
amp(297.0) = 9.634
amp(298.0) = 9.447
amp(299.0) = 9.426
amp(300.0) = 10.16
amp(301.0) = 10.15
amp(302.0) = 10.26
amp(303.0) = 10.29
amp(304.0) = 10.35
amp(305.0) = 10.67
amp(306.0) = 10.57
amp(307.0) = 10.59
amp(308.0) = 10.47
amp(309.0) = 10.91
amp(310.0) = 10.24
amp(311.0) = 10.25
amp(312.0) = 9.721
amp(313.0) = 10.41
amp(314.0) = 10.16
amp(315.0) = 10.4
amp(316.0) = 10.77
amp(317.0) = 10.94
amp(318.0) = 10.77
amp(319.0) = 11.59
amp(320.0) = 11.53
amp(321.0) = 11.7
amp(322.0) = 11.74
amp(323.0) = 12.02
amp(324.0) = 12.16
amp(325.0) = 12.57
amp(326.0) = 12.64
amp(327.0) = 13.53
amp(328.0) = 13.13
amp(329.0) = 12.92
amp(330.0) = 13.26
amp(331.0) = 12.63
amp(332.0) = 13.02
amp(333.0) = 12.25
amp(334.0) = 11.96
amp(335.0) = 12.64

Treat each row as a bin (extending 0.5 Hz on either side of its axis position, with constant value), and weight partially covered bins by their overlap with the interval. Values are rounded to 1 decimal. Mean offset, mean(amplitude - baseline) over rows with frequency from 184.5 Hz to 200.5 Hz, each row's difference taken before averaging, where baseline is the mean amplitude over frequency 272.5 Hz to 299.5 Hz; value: -3.8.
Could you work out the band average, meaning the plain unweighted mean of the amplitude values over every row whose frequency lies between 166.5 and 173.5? 7.0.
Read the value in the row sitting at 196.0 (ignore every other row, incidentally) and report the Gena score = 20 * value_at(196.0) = 132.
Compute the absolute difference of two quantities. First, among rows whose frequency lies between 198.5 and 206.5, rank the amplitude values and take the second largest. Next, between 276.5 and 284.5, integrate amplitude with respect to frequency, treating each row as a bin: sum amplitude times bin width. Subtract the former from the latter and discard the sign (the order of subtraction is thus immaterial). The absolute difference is 72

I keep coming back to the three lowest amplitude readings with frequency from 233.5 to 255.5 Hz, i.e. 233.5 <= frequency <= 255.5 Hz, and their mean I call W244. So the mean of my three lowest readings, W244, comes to 7.9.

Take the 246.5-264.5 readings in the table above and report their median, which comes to 9.2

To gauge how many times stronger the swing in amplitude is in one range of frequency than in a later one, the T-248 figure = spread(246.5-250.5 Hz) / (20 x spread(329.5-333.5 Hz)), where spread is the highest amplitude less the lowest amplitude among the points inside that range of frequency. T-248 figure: 0.03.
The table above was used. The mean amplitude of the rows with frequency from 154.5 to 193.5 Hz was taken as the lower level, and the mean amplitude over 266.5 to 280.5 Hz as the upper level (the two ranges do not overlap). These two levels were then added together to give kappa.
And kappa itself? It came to 16.4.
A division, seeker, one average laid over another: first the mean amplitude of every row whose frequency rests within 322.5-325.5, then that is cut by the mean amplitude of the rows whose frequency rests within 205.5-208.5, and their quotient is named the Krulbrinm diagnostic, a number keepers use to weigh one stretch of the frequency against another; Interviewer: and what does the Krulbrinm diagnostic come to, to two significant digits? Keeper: 1.6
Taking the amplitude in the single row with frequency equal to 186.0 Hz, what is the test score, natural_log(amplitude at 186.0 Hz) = 1.6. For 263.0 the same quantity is 2.4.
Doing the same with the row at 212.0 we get 2.1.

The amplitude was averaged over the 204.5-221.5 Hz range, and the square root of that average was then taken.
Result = 2.78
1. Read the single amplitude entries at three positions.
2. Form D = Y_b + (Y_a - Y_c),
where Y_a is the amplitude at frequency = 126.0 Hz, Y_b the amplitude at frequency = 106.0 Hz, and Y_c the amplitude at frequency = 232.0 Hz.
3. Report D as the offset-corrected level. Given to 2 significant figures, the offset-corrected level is 2.7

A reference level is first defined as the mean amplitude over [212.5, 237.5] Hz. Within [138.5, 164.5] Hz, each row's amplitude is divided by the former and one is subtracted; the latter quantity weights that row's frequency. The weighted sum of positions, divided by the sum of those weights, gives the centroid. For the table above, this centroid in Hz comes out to 145.6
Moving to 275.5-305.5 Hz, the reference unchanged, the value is 290.6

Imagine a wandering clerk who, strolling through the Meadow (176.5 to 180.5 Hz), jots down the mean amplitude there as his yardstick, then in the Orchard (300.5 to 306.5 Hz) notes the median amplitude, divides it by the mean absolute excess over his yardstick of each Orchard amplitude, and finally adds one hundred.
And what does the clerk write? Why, 102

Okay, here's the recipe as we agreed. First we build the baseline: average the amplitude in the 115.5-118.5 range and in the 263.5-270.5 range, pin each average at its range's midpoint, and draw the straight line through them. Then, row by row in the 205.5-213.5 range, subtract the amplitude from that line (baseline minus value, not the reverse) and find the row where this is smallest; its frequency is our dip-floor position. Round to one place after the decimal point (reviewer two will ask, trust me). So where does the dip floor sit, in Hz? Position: 212.0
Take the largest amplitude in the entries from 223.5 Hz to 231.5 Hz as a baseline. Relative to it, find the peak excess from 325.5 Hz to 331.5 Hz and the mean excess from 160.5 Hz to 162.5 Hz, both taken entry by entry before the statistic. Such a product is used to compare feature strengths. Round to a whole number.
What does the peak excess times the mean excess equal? -5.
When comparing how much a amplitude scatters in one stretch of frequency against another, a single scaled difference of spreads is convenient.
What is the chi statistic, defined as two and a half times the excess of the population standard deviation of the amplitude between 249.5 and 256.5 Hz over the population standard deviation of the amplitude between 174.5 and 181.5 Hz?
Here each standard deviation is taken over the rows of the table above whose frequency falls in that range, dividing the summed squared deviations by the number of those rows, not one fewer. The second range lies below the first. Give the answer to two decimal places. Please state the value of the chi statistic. -0.27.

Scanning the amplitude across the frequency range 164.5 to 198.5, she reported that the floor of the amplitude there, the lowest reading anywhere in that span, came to 4.674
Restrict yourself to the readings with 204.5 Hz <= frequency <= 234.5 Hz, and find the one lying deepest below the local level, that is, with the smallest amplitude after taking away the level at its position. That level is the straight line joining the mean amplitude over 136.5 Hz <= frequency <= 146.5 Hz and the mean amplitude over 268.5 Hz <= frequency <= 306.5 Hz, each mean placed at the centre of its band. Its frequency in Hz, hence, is 234.0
